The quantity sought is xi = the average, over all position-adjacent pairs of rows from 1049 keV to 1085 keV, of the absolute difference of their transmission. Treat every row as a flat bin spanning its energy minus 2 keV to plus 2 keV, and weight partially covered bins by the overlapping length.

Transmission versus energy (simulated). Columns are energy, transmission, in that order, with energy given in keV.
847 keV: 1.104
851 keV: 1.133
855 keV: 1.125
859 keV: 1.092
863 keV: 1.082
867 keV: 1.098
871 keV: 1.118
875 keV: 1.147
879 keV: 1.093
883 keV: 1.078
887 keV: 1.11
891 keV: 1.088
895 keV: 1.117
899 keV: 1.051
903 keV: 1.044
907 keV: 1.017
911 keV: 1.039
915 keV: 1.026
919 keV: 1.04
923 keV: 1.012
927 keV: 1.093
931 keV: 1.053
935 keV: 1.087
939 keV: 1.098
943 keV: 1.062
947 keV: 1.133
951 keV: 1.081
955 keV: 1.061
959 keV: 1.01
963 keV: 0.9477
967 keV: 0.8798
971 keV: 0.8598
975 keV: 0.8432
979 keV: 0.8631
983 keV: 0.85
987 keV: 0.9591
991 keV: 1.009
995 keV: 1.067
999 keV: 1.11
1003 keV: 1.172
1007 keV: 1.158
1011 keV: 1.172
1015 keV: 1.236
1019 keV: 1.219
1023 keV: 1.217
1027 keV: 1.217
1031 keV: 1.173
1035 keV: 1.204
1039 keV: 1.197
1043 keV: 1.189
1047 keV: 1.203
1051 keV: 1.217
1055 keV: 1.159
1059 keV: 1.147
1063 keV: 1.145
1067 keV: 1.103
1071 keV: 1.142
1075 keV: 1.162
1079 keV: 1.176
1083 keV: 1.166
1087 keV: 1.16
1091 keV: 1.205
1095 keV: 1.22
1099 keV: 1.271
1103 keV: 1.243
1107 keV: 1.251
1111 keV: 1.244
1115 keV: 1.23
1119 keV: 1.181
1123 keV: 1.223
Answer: 0.025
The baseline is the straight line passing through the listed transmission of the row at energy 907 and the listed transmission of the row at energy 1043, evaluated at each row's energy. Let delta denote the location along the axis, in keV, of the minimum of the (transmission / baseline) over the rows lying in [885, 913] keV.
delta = 907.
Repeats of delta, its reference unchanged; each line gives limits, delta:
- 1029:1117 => 1067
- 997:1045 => 999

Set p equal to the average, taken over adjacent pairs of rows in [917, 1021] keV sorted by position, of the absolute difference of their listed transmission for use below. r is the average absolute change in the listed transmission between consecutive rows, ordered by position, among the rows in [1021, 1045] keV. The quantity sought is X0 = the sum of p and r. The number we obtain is 0.060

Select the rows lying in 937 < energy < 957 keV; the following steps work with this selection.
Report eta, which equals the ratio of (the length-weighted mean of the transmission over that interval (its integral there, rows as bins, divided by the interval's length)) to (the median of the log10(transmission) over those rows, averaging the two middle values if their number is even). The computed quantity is 32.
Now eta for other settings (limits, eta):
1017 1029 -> 14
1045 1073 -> 19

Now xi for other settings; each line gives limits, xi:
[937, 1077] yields 0.034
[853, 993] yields 0.035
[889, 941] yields 0.031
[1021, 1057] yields 0.022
